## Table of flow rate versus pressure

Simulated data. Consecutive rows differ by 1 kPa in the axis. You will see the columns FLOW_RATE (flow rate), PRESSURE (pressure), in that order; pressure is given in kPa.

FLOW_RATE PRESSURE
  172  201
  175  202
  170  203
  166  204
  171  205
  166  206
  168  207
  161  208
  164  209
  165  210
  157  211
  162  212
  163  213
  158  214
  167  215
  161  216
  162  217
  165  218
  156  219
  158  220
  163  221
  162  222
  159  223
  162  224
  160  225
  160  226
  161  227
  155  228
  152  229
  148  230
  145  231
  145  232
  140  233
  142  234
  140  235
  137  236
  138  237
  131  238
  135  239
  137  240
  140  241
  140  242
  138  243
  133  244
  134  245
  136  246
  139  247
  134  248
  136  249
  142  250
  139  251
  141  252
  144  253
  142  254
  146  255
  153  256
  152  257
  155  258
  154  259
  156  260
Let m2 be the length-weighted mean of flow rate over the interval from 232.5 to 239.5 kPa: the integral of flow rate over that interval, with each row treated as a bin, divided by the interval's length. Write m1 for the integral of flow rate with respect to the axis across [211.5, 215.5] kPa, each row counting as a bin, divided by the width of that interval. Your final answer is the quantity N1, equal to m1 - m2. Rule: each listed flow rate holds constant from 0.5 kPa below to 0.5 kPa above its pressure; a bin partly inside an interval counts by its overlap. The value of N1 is 25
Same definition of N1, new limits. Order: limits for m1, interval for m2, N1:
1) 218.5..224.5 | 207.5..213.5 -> -2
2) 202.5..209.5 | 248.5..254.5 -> 26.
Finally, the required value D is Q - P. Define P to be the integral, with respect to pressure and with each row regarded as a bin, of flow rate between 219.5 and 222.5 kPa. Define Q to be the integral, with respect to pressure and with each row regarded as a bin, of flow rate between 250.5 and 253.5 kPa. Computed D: -59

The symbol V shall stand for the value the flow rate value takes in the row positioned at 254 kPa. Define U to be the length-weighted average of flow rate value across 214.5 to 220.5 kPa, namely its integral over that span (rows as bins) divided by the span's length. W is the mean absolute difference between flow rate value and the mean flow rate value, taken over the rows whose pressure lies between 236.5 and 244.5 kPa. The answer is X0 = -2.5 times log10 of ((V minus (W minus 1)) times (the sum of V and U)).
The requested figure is -11.6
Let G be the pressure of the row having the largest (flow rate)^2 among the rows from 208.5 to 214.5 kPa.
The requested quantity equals 210 kPa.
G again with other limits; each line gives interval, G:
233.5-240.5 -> 234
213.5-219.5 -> 215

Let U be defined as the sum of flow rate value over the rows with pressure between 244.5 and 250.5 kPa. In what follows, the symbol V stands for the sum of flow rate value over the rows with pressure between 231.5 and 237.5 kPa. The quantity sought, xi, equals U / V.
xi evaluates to 0.98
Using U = 821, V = 842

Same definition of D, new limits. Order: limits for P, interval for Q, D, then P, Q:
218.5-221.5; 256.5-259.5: -16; 477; 461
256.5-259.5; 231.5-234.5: -34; 461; 427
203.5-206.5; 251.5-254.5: -76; 503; 427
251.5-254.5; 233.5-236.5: -8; 427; 419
